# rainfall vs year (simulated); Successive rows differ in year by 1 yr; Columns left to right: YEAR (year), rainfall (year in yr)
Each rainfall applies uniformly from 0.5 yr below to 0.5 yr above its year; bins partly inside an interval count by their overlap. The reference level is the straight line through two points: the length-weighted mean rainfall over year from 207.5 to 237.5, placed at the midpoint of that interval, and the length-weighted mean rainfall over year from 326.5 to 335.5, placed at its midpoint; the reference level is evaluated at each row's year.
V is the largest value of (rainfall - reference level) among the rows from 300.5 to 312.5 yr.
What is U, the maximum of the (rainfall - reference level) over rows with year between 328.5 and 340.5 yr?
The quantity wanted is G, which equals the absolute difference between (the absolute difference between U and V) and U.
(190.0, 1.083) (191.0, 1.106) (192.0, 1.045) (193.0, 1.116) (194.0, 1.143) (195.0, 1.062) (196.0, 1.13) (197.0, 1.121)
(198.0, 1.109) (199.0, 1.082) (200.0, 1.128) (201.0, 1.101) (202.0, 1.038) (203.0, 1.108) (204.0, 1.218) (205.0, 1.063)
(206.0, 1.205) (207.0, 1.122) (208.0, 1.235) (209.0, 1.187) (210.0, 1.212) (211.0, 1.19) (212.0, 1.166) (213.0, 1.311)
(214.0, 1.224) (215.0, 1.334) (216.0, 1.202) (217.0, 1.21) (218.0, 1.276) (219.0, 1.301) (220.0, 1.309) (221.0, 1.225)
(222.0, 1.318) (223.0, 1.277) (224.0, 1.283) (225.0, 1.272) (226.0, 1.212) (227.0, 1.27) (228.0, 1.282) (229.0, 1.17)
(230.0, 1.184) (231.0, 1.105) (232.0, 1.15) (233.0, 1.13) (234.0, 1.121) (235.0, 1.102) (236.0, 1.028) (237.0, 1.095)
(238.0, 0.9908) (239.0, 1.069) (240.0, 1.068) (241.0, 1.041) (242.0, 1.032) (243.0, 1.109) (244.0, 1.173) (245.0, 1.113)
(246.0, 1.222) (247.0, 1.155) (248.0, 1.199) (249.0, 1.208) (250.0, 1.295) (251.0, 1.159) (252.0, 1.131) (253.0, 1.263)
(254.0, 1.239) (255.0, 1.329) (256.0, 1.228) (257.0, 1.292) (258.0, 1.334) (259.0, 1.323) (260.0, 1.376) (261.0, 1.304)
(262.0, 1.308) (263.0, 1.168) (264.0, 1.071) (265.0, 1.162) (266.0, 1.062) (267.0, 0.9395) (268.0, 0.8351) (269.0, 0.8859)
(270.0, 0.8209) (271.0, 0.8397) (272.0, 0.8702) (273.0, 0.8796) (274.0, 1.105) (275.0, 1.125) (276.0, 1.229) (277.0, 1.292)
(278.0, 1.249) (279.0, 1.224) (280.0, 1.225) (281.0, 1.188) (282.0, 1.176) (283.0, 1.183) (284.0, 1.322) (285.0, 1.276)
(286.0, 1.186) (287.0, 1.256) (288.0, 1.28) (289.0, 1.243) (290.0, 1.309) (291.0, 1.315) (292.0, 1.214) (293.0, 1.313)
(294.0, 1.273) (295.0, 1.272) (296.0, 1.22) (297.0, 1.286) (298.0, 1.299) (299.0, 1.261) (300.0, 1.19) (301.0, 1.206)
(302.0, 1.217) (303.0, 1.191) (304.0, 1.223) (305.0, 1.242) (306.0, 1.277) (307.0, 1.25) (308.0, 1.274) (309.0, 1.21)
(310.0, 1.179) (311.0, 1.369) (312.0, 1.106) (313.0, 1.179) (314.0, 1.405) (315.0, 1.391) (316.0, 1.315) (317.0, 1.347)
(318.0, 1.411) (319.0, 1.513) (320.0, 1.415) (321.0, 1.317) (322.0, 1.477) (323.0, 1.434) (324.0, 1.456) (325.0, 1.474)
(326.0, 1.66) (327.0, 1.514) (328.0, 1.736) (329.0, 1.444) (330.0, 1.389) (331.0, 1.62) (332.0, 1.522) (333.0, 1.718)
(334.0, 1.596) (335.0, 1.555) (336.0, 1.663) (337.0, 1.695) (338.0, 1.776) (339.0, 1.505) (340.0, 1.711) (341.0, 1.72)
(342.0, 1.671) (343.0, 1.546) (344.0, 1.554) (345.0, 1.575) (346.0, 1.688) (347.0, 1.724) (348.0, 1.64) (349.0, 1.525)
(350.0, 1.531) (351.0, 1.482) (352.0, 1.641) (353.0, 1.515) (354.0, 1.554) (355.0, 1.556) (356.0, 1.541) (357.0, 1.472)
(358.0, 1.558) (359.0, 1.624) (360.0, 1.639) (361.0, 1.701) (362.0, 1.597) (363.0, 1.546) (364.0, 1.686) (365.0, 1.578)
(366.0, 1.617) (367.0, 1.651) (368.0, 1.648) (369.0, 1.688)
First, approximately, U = 0.19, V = -0.13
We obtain 0.13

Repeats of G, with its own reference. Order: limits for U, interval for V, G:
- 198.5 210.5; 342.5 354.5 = 0.03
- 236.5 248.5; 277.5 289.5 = 0.09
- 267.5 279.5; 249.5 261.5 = 0.24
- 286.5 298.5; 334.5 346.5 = 0.43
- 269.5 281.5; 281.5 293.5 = 0.11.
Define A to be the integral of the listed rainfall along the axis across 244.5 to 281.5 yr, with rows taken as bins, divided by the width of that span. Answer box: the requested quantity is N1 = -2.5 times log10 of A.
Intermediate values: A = 1.15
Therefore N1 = -0.15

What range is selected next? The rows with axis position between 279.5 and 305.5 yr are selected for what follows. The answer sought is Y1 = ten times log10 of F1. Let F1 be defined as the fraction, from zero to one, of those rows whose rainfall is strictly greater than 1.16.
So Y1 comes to 0.0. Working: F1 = 1.00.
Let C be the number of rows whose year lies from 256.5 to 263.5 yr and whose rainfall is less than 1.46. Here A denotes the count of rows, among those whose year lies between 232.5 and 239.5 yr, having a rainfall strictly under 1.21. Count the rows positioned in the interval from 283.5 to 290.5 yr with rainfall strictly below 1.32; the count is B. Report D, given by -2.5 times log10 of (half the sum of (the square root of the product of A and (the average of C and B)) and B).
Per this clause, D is -2.01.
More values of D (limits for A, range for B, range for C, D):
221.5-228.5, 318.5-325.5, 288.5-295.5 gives 0.75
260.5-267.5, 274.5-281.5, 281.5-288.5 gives -2.03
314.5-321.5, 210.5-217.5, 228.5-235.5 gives -1.19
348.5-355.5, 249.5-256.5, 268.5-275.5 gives -1.19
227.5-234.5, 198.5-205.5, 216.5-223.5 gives -2.07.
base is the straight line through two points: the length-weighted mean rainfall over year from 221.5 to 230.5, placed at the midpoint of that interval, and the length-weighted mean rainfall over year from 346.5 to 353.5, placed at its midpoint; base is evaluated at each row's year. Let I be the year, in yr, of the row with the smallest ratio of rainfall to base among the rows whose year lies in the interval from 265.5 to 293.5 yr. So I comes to 270.0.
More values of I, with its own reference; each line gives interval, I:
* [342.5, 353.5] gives 351.0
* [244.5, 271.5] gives 270.0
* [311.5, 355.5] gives 312.0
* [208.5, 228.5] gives 212.0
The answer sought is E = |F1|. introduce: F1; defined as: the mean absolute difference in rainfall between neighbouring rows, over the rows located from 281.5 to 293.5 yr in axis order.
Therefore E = 0.062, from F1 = 0.0623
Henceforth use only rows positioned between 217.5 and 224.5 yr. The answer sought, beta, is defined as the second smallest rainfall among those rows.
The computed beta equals 1.276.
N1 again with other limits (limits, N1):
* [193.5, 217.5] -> -0.16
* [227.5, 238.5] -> -0.13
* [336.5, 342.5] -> -0.56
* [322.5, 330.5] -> -0.45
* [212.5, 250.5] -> -0.19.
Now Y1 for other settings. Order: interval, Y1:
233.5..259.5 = -3.4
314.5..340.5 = 0.0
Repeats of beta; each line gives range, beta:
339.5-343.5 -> 1.671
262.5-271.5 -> 0.8351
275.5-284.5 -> 1.183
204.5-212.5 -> 1.122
